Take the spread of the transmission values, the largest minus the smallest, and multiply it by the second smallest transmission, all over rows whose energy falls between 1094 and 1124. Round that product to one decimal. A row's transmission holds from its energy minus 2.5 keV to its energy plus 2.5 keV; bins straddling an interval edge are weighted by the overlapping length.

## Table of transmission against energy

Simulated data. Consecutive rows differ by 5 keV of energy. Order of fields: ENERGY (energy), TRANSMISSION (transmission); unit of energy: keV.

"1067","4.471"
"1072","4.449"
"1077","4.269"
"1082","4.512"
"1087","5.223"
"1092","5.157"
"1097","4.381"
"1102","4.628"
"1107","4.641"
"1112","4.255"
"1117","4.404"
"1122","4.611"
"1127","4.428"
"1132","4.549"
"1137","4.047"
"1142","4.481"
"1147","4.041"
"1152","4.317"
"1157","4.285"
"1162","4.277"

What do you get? 1.7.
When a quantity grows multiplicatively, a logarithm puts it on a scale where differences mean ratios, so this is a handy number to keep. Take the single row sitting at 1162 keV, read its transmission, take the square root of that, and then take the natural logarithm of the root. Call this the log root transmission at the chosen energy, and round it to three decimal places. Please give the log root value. 0.727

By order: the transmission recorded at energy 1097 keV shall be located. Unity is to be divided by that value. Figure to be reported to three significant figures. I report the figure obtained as 0.228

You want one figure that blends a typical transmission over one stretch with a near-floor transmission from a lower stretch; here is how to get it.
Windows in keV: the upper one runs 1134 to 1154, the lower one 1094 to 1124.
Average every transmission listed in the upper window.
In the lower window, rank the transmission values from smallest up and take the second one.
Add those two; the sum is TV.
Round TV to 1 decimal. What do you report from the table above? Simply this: 8.6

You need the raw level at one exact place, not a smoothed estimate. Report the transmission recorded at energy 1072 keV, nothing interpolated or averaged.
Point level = 4.449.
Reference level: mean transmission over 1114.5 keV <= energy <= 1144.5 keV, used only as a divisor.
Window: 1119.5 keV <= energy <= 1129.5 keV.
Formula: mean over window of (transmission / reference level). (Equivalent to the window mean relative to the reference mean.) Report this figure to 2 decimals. 1.02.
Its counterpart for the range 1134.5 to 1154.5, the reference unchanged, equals 0.96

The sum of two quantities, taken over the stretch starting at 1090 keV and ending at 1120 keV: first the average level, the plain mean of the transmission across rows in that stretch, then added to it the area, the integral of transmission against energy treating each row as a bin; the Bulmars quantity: 142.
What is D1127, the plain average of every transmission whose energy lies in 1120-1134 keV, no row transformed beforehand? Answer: 4.53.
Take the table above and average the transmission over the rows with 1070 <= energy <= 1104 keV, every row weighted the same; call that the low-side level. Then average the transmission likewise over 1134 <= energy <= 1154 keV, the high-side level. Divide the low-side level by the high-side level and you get 1.10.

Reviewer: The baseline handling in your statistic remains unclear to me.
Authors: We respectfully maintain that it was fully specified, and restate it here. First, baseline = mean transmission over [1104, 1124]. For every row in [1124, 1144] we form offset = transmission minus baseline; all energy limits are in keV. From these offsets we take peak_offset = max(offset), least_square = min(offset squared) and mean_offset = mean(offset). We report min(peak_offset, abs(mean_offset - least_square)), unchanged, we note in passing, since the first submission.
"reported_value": 0.07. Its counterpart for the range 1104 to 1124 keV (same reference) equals 0.01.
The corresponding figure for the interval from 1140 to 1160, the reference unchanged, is 0.00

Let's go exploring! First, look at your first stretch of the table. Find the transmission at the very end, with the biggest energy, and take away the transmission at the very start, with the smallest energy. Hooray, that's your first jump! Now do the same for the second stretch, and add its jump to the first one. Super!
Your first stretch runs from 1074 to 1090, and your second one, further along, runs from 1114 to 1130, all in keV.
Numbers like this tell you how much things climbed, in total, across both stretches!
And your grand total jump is 1.0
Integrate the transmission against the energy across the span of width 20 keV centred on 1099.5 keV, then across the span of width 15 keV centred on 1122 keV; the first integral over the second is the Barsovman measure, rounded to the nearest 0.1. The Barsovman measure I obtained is 1.4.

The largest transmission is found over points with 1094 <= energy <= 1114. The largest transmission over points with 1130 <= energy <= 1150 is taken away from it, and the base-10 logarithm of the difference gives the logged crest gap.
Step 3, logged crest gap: -1.0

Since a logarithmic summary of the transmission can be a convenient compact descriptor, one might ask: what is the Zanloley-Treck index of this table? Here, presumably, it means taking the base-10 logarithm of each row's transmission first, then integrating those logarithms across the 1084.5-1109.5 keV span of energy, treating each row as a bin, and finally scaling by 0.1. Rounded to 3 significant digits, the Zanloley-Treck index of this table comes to 1.70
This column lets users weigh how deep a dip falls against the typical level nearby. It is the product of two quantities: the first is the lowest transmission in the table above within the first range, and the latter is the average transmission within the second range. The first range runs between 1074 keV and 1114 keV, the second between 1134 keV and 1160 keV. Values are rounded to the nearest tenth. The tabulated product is 18.0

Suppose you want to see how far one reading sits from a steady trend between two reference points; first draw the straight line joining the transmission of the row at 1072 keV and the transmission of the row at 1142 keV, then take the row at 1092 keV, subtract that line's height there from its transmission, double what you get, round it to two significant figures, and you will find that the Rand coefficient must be 1.4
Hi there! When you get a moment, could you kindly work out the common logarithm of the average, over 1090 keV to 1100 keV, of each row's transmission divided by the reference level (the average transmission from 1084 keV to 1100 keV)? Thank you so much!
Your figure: -0.014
